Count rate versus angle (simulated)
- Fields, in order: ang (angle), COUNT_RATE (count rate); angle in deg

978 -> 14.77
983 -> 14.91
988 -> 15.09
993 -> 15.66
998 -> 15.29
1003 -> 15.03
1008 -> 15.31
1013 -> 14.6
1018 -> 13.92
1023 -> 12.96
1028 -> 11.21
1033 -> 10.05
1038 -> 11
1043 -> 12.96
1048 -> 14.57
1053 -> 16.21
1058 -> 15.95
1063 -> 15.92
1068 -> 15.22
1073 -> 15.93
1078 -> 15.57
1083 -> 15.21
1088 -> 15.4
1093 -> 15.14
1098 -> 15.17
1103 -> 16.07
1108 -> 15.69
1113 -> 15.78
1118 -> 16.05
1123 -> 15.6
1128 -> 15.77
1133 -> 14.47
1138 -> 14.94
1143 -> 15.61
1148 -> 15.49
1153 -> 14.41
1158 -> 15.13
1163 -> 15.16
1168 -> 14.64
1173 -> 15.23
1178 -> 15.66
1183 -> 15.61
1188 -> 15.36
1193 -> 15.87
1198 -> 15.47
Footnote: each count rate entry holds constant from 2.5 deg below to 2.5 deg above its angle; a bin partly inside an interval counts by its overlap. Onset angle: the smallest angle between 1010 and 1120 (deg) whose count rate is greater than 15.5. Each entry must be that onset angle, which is 1053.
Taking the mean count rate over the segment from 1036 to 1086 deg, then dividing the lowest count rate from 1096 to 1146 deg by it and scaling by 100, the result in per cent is 97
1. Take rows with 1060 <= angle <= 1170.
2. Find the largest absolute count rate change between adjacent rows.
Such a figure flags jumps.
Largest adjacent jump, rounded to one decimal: 1.3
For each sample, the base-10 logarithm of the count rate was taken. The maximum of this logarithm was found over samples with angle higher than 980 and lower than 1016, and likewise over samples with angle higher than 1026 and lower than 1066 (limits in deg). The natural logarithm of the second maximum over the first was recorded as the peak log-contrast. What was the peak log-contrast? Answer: 0.012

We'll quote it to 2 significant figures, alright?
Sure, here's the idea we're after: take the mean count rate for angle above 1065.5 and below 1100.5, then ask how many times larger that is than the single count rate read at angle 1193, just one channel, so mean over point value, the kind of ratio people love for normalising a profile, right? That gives 0.97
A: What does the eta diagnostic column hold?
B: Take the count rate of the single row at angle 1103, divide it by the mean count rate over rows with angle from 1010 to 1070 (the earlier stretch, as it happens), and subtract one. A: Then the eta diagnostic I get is 0.17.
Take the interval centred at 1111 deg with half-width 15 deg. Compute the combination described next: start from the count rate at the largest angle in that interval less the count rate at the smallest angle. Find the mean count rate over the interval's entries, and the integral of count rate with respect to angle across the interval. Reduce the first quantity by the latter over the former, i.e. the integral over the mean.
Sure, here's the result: -30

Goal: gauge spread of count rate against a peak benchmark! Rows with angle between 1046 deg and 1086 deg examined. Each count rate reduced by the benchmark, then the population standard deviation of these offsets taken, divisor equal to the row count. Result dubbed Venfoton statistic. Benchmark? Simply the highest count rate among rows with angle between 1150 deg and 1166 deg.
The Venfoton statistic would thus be 0.51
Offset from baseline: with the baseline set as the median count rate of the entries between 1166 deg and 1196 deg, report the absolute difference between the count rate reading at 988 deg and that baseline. 0.4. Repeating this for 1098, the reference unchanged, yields 0.3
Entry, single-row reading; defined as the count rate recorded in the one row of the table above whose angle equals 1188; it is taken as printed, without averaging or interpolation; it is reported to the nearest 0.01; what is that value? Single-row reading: 15.36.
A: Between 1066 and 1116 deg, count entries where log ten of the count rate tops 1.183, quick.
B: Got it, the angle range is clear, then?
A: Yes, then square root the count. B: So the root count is 2.4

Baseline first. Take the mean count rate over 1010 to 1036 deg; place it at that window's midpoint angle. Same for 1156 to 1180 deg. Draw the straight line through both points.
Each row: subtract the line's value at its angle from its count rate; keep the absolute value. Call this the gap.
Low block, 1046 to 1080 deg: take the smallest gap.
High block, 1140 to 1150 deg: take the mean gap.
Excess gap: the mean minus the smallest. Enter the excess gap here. -0.8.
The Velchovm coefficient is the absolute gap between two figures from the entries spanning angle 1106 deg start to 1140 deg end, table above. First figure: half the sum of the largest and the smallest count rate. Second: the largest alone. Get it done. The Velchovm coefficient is 0.79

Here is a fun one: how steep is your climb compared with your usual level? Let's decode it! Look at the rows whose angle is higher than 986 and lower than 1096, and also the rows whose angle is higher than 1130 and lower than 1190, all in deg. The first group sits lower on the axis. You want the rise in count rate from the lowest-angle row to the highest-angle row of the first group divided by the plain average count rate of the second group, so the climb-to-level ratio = 0.00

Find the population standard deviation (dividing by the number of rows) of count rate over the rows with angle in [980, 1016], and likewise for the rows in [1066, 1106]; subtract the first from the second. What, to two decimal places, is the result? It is 0.03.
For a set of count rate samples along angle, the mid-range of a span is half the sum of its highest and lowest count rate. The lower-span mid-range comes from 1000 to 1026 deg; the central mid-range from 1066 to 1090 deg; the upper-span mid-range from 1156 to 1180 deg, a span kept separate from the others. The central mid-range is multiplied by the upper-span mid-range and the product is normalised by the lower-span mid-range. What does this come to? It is 16.7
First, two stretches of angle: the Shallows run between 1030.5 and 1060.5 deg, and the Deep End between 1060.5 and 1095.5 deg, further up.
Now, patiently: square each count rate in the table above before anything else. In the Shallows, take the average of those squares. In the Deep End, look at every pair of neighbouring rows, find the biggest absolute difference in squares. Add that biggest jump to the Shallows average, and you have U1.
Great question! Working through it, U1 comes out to 209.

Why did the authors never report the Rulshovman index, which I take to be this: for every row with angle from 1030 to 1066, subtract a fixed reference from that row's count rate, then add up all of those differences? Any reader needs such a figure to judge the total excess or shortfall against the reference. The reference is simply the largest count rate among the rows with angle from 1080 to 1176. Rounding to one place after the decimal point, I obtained -15.8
